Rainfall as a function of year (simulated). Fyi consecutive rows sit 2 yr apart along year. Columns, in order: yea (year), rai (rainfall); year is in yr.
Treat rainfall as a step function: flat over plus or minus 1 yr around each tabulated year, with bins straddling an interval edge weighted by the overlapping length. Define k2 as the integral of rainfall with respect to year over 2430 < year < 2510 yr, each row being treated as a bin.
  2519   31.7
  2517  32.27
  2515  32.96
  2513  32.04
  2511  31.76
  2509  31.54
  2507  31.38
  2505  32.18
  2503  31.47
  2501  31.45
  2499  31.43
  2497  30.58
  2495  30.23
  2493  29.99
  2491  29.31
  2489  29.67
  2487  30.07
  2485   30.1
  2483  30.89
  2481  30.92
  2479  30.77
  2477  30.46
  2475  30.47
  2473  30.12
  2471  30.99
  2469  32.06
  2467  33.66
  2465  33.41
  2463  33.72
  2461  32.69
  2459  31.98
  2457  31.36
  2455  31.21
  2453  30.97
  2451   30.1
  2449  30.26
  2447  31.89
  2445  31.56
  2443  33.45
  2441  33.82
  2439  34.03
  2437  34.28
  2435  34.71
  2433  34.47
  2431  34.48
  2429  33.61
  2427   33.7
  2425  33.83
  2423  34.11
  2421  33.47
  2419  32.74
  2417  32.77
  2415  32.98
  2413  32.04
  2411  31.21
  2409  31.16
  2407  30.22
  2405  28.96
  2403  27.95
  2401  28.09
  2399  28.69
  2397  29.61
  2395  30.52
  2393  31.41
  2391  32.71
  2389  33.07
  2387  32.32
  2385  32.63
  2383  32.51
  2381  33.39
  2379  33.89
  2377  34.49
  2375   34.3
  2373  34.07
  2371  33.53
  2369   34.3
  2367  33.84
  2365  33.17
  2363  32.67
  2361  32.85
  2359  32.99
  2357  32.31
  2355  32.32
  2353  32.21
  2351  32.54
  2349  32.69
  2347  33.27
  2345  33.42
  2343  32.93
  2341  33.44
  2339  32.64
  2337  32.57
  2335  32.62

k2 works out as 2536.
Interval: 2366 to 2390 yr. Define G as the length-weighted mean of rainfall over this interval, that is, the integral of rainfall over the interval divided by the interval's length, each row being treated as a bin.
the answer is 33.5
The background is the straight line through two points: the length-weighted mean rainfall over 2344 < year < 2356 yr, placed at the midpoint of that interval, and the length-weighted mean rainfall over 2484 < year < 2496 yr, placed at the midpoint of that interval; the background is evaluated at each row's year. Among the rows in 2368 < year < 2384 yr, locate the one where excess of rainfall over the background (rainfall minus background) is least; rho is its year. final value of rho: 2383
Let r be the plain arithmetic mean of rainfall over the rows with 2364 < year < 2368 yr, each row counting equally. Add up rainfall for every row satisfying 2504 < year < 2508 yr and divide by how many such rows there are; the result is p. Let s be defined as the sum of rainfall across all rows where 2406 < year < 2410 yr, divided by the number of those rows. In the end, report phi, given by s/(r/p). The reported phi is 29.1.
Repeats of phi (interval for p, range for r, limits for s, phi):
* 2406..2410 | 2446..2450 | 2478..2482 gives 30.5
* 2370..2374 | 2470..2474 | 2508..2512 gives 35.0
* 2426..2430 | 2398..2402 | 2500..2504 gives 37.3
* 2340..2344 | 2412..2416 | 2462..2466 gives 34.3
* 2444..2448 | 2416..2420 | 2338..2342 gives 32.0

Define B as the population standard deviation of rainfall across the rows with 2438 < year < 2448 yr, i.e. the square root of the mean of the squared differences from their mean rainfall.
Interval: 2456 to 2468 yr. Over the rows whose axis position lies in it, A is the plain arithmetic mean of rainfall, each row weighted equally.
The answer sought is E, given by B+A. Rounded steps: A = 32.8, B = 1.0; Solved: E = 33.8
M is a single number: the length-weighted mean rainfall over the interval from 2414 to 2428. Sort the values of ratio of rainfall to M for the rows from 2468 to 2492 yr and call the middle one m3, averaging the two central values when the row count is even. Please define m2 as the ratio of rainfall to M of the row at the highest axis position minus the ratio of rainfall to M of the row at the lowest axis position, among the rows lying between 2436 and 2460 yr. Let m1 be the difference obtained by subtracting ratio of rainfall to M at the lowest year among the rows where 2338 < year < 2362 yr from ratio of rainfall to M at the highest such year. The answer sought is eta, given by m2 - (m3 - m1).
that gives -0.98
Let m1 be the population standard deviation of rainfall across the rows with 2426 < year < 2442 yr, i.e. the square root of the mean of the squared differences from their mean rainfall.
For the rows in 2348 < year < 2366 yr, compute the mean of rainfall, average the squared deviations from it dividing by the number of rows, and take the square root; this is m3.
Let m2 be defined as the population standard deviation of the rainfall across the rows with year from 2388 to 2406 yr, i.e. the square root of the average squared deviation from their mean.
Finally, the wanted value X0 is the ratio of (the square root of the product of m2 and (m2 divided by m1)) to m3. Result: 9.5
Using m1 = 0.4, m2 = 1.8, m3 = 0.3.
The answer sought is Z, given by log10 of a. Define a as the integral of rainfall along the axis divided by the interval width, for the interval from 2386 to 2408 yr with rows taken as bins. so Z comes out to 1.482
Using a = 30.3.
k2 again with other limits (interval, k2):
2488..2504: 488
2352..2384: 1066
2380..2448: 2193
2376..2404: 883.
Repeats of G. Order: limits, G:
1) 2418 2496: 32.0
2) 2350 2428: 32.3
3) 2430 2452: 33.0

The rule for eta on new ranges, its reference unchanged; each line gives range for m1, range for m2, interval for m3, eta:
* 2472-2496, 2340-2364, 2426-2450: -1.03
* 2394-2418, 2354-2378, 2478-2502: -0.78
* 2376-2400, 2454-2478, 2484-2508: -1.11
